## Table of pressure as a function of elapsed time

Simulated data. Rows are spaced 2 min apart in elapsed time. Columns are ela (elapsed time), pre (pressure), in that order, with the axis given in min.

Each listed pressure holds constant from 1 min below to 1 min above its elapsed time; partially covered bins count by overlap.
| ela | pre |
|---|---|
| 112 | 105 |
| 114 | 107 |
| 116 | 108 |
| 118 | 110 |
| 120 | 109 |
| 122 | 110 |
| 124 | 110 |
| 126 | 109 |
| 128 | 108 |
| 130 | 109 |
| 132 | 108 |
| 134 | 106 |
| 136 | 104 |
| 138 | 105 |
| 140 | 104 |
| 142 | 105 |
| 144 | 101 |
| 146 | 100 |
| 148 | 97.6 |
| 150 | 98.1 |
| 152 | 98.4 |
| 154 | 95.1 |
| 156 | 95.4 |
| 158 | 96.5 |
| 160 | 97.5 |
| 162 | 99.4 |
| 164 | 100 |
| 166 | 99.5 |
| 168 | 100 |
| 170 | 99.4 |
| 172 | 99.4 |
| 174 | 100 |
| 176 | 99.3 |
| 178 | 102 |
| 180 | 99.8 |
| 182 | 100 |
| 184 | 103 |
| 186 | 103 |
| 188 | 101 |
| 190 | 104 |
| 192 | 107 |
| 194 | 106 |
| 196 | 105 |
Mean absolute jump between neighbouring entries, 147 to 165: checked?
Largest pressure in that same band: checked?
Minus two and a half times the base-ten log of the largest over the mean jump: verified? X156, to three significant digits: -4.87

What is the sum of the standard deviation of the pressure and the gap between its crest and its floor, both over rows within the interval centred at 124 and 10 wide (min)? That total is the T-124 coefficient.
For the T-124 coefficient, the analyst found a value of 3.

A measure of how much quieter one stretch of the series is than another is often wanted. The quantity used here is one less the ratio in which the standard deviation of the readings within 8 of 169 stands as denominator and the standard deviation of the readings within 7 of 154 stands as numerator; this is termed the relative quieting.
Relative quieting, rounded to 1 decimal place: -3.1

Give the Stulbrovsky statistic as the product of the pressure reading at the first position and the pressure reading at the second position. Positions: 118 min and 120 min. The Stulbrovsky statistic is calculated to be 11990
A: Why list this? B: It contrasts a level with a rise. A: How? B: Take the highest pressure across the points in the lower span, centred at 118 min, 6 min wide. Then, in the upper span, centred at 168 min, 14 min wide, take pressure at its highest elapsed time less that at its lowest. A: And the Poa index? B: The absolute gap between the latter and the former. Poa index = 109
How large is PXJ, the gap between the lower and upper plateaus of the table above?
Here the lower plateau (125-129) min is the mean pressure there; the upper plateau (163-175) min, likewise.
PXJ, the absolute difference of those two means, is 8.8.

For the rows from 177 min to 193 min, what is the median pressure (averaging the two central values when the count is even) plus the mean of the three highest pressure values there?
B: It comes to 207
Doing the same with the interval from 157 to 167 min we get 199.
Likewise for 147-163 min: 196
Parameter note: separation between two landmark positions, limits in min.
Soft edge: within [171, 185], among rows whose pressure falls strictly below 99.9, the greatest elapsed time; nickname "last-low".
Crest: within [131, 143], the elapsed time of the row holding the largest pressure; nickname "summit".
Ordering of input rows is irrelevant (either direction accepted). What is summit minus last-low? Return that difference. -48 min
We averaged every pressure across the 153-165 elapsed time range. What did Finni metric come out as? 97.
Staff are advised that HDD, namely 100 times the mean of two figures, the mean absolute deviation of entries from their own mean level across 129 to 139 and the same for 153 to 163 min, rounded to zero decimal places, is 151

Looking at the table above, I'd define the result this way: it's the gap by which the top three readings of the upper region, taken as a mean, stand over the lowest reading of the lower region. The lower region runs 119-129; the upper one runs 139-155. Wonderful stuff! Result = -4.7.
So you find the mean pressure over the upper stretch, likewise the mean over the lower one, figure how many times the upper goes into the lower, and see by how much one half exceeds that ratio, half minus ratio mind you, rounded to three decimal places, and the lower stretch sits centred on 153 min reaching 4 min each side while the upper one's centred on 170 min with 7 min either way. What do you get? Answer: -0.471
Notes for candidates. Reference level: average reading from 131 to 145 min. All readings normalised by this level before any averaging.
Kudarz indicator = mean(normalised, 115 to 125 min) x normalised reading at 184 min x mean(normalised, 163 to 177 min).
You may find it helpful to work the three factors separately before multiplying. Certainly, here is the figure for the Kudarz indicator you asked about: 0.98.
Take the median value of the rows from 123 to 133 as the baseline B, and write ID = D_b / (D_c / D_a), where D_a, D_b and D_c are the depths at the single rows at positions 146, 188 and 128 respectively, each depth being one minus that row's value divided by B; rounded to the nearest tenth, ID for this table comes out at 0.7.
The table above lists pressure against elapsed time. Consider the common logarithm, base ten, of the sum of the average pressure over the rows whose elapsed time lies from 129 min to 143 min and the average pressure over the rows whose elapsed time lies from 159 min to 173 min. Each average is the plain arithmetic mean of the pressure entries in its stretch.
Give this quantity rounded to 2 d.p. 2.31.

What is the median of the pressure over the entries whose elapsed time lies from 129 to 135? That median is 108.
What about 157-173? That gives 99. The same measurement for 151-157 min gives 95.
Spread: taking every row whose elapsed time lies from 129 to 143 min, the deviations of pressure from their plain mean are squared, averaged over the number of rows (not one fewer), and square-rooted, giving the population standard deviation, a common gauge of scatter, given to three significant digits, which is 1.81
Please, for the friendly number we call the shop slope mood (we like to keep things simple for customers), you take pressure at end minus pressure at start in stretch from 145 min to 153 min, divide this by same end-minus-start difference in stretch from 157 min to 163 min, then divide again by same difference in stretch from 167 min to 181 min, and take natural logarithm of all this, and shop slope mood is 1.0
